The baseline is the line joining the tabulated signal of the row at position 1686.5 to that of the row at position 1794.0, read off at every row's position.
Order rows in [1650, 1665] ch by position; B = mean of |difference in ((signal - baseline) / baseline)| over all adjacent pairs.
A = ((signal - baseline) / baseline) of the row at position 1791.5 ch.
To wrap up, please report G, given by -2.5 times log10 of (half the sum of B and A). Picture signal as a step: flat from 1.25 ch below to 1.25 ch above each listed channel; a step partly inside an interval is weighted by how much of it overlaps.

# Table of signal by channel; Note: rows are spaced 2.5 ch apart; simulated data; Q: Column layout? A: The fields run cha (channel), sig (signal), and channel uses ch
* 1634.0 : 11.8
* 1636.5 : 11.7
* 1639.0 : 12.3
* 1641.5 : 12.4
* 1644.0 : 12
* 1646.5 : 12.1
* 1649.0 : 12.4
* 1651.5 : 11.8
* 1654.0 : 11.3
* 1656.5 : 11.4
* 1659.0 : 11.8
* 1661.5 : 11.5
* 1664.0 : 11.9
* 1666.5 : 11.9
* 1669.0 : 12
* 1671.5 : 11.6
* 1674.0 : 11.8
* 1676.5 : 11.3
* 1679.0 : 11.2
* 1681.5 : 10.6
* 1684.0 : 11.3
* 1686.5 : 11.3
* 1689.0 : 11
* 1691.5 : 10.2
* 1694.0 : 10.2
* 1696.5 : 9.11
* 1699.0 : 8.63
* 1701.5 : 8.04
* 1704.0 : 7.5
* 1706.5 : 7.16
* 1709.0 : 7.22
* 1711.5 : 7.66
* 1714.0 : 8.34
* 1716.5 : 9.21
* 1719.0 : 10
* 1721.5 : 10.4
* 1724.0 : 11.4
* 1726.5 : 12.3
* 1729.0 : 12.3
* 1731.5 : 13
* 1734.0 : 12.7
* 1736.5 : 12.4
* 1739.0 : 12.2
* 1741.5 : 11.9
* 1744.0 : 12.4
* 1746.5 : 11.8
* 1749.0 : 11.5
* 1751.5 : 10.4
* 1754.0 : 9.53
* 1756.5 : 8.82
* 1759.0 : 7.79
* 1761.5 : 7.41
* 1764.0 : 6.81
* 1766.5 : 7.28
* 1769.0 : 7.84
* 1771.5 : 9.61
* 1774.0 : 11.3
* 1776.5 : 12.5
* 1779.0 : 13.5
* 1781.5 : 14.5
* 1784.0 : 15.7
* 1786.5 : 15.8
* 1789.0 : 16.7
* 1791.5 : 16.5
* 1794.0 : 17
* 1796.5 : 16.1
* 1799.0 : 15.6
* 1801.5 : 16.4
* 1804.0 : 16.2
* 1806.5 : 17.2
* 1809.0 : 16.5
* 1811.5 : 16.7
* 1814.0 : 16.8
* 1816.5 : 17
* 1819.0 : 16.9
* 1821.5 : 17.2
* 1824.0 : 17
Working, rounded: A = -0.02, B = 0.03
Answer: 6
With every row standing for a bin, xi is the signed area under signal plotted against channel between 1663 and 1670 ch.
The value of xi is 84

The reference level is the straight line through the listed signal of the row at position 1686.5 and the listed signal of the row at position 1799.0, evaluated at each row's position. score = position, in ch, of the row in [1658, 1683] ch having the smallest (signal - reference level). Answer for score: 1681.5 ch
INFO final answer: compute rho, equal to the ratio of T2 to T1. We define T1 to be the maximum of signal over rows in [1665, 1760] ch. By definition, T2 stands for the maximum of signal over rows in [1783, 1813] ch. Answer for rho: 1.3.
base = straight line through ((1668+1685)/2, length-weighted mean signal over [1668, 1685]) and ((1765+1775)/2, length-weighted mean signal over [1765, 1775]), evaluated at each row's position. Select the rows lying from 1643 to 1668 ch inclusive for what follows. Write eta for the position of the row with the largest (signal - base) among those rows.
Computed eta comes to 1649.0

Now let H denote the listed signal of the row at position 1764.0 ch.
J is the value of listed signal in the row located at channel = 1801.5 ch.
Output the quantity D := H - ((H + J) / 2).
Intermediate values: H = 6.81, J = 16.4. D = -4.8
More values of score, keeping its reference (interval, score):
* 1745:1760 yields 1759.0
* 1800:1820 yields 1804.0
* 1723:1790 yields 1764.0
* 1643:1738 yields 1709.0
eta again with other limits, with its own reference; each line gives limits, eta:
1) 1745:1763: 1746.5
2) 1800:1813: 1806.5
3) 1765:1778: 1776.5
